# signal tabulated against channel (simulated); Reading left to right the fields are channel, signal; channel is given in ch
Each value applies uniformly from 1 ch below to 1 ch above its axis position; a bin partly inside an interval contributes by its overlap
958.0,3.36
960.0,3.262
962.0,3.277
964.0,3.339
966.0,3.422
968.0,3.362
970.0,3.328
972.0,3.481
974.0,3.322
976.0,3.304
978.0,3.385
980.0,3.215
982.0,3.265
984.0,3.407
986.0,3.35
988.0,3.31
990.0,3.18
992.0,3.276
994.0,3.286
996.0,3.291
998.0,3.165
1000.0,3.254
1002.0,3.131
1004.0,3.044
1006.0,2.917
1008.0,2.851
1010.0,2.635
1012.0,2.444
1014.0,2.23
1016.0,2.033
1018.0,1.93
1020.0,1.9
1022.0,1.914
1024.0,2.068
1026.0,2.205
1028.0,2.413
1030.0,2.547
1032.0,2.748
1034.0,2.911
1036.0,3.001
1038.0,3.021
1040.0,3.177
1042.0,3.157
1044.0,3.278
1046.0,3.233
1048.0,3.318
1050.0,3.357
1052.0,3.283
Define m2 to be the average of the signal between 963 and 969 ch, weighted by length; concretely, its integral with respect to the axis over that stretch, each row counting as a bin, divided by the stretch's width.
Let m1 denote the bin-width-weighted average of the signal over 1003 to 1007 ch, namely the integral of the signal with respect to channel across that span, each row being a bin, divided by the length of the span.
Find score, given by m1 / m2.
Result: 0.9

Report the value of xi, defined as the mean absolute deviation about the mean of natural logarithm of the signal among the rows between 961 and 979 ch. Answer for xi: 0.014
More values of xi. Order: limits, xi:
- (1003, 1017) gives 0.122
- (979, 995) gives 0.016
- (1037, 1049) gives 0.025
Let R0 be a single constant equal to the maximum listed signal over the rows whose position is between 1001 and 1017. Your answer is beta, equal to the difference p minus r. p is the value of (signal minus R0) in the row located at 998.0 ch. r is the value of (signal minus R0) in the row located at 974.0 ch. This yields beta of -0.157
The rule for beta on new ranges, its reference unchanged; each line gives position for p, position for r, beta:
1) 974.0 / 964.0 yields -0.017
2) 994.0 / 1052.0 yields 0.003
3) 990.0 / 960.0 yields -0.082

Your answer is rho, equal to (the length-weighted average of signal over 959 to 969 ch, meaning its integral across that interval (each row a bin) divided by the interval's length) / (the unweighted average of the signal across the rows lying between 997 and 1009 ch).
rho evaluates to 1.09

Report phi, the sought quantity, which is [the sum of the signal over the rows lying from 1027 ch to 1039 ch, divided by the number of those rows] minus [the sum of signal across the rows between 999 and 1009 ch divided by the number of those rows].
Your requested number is -0.27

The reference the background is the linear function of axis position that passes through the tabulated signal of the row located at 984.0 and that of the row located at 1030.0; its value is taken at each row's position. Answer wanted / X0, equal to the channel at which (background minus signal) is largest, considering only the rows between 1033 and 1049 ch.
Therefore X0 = 1034.0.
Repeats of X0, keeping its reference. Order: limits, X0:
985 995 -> 990.0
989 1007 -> 990.0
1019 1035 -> 1020.0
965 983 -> 968.0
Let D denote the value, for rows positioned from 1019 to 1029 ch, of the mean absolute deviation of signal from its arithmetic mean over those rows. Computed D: 0.17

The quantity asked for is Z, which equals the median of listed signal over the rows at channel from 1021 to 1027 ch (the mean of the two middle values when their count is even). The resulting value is 2.1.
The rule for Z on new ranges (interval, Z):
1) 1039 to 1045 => 3.2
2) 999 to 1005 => 3.1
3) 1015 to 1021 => 1.9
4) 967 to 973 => 3.4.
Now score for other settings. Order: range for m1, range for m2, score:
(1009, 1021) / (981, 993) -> 0.7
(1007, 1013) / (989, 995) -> 0.8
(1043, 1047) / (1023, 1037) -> 1.3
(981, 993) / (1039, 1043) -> 1.0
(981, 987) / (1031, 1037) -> 1.2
